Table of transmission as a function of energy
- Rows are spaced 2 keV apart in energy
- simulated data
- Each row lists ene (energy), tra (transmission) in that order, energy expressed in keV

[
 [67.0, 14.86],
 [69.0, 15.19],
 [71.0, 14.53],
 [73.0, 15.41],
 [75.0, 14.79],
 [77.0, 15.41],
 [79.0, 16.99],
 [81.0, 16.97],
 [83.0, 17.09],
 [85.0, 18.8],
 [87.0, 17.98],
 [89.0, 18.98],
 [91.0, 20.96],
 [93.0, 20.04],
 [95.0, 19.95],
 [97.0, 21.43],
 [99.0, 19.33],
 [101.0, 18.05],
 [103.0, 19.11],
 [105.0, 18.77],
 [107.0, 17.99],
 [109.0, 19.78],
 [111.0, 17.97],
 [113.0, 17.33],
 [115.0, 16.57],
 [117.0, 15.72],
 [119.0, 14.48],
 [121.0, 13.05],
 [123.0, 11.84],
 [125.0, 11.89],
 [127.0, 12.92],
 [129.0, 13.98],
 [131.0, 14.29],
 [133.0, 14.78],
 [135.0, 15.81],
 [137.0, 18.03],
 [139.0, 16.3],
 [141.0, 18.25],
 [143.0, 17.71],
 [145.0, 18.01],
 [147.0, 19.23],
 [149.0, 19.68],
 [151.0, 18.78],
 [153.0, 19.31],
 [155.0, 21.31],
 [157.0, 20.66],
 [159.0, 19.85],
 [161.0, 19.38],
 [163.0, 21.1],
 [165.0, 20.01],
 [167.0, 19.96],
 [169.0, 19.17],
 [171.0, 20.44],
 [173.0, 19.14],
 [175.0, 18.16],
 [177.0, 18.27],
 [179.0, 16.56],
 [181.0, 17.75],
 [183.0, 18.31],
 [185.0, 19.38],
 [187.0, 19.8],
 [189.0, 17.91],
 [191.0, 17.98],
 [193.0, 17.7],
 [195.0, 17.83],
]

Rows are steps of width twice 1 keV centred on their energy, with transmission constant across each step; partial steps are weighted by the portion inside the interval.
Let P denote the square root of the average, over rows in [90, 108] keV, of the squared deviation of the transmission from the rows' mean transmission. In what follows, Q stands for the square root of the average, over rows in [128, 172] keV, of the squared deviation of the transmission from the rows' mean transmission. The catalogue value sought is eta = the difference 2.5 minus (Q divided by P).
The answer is 0.6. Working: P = 1.13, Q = 2.11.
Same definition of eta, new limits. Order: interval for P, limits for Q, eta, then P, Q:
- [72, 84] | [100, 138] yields -0.1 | 0.93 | 2.44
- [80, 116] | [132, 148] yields 1.5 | 1.33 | 1.39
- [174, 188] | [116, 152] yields 0.0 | 0.98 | 2.48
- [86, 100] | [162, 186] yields 1.4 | 1.09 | 1.22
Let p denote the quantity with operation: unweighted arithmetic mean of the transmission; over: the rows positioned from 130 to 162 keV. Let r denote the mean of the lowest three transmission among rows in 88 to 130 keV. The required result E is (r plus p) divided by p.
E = 1.67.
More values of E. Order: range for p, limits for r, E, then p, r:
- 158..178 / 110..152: 1.62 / 19.5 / 12.2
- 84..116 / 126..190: 1.72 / 18.9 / 13.7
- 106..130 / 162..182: 2.14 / 15.3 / 17.5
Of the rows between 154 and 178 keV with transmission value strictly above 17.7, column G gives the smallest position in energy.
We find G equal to 155.0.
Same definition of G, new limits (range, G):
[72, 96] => 85.0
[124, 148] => 137.0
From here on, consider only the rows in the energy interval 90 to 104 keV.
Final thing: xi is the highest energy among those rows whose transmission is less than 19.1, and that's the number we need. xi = 101.0 keV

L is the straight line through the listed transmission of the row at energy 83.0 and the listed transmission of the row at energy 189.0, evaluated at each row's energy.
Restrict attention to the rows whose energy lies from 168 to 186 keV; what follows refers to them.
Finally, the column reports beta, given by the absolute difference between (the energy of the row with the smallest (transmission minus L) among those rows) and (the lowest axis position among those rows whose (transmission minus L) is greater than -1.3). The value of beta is 10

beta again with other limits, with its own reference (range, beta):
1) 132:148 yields 4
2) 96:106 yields 4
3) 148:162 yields 2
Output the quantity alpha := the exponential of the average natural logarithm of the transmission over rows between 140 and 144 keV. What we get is 18.0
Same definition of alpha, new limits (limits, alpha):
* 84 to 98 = 19.7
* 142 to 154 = 18.8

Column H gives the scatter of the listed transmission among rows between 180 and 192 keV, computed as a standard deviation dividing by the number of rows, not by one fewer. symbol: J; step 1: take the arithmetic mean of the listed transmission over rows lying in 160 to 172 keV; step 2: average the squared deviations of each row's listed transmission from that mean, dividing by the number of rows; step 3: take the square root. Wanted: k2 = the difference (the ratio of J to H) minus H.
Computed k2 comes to 0.0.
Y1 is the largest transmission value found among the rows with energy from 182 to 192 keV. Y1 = 19.8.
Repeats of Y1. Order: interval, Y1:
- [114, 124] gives 16.57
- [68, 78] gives 15.41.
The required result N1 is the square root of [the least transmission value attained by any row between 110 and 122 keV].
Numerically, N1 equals 3.61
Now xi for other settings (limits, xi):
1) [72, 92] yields 89.0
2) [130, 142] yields 141.0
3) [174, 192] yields 191.0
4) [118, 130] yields 129.0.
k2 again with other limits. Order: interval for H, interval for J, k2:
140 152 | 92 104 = 0.8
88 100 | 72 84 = 0.2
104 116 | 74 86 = 0.3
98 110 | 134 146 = 0.8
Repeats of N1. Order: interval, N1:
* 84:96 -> 4.24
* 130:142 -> 3.78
